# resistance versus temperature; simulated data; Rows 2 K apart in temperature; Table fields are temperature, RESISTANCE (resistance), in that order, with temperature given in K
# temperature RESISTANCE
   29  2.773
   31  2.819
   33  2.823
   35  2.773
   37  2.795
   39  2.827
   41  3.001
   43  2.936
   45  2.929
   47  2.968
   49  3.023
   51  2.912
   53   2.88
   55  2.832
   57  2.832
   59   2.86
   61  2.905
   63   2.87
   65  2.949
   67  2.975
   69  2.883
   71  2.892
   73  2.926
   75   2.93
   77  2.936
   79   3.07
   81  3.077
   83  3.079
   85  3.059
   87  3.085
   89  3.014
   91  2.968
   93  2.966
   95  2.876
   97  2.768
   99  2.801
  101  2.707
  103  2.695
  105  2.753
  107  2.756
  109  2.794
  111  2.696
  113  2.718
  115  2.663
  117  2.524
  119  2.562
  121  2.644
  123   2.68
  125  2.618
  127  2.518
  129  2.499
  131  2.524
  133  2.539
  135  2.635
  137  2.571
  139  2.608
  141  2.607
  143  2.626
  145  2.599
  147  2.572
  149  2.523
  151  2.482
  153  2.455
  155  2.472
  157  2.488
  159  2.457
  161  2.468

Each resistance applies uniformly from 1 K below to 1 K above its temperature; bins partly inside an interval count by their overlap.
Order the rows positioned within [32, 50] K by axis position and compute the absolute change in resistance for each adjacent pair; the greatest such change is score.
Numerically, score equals 0.174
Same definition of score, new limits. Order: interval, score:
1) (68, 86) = 0.134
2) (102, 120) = 0.139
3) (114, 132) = 0.139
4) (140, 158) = 0.049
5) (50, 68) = 0.079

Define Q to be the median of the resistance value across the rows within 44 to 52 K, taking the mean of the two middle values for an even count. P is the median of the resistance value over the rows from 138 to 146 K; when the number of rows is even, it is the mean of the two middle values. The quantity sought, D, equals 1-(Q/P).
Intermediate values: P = 2.61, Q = 2.9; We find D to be -0.13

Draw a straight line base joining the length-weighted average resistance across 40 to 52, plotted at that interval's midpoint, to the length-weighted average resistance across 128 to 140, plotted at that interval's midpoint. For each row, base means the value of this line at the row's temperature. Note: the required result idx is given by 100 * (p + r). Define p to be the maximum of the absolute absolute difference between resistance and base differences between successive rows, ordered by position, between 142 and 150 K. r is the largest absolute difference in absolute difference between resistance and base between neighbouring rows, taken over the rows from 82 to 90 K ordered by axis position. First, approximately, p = 0.040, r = 0.062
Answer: 10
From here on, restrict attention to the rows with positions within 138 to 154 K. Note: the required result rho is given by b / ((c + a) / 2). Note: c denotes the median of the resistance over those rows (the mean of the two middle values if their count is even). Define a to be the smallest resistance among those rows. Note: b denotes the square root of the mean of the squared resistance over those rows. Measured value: 1.02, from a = 2.455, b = 2.56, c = 2.59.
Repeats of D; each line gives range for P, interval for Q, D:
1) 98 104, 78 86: -0.14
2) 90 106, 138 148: 0.06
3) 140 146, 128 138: 0.03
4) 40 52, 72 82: 0.01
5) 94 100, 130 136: 0.09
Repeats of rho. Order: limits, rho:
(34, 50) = 1.02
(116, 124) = 1.02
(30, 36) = 1.00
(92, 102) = 1.03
